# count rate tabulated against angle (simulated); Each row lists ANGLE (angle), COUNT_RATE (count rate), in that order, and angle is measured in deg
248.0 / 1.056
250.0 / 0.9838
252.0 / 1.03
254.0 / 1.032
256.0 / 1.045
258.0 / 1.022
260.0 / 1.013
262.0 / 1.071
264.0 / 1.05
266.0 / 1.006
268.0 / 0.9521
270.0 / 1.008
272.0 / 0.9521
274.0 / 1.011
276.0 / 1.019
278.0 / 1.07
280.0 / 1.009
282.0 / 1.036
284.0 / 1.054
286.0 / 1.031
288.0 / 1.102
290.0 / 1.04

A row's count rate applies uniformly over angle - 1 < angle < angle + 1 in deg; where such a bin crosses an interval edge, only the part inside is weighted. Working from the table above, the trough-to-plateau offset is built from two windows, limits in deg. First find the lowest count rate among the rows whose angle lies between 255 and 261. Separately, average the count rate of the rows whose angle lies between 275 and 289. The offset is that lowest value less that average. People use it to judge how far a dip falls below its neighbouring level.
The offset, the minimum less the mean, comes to -0.033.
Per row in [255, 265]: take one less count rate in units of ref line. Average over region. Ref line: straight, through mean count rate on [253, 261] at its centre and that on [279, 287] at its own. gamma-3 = -0.011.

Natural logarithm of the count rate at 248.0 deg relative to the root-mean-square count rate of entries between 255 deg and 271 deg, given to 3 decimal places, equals 0.033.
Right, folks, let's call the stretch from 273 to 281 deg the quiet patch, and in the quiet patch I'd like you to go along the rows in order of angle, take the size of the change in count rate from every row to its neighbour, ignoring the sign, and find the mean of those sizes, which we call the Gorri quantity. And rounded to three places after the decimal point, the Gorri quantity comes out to 0.040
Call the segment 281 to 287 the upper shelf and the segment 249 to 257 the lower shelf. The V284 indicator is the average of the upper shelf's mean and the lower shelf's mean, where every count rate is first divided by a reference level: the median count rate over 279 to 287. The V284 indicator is 0.998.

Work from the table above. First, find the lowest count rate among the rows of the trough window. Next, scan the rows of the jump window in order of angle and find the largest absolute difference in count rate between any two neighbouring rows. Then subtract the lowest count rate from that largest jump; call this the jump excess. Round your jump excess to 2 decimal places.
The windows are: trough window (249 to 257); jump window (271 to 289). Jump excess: -0.91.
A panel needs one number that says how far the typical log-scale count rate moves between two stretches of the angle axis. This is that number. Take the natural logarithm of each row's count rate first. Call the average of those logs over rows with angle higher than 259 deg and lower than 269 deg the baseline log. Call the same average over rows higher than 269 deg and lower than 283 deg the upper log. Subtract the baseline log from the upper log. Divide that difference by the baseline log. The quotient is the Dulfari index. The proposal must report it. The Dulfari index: -0.2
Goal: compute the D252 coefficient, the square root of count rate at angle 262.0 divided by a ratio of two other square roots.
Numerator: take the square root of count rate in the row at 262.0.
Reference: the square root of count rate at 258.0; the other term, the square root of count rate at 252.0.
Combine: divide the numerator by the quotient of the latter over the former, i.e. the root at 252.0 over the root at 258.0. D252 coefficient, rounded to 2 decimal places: 1.03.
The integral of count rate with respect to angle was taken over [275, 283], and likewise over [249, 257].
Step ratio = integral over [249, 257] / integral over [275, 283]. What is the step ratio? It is 0.99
